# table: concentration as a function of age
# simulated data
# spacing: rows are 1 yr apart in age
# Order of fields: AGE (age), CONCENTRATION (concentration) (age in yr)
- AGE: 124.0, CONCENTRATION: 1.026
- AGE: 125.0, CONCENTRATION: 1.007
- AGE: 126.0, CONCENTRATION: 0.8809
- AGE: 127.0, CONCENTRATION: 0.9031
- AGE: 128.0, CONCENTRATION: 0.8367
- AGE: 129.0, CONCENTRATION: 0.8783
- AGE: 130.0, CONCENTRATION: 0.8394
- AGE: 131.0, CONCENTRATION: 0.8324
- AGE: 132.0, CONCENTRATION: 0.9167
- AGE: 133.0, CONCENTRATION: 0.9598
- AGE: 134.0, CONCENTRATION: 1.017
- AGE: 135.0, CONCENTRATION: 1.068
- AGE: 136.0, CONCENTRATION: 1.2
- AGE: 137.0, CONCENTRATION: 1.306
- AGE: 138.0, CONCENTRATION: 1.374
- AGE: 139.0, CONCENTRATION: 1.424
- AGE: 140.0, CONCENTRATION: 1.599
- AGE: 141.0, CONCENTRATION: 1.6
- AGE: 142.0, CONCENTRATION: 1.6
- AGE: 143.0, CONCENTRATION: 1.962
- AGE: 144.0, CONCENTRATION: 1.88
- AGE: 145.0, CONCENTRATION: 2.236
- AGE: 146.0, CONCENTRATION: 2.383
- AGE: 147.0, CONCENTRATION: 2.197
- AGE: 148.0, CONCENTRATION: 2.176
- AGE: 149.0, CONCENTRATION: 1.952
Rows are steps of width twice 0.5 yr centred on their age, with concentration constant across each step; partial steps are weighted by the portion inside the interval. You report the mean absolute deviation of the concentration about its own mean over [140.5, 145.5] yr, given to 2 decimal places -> 0.20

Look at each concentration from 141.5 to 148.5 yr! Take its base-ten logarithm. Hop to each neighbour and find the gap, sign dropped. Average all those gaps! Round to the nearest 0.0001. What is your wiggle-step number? 0.0416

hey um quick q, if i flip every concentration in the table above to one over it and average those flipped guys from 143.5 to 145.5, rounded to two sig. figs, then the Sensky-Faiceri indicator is 0.49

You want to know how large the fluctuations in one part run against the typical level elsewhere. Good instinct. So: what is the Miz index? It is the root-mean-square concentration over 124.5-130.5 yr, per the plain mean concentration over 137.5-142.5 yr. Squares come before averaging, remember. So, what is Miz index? 0.59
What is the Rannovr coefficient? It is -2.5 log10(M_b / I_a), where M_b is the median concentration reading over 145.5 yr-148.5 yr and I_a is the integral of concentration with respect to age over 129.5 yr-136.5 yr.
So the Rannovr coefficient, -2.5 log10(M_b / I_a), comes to 1.2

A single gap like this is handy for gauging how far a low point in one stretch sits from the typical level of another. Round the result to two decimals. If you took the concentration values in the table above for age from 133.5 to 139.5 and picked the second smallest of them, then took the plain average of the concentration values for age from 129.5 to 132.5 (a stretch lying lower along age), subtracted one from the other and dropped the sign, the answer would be 0.21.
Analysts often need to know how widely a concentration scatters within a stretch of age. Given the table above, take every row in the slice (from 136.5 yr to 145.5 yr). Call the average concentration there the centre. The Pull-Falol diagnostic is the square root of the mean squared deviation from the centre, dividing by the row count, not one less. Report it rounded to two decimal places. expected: 0.29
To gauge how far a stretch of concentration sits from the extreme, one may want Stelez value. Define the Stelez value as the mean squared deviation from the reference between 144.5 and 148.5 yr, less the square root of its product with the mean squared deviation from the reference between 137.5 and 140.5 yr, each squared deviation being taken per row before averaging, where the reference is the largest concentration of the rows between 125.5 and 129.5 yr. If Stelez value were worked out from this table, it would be 1.0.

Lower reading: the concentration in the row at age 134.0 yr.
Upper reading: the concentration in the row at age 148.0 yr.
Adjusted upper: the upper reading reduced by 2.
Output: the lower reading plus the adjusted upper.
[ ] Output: 1.2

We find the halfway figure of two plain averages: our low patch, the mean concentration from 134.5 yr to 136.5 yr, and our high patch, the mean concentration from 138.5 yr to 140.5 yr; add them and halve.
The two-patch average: 1.32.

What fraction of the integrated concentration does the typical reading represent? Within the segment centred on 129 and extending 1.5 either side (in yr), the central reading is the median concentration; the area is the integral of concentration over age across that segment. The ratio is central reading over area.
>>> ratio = 0.329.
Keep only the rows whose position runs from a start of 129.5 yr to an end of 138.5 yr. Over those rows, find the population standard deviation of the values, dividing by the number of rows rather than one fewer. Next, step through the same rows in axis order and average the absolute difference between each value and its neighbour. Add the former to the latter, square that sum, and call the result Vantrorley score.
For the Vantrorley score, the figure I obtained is 0.065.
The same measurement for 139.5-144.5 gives 0.073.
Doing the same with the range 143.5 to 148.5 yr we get 0.117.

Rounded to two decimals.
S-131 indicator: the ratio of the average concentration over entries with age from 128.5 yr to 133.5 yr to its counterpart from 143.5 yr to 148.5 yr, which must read 0.41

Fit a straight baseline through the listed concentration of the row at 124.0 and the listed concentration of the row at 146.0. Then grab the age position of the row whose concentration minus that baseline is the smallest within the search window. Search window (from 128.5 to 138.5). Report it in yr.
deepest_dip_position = 135.0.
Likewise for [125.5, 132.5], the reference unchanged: 131.0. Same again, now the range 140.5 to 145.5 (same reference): 142.0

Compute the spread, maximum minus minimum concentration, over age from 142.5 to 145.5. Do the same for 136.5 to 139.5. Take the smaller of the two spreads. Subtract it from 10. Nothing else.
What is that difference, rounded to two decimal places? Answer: 9.88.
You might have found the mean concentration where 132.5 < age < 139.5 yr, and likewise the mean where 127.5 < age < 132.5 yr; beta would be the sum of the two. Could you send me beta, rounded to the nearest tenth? 2.1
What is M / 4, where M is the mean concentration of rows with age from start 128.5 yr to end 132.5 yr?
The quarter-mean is 0.22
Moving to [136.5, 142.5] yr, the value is 0.37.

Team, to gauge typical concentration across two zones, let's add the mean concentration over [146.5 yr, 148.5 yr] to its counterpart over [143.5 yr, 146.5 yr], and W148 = 4.35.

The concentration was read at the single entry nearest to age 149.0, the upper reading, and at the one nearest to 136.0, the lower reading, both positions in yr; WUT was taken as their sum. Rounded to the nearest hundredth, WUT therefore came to 3.15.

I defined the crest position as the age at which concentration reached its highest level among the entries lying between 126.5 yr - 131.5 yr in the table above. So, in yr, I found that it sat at 127.0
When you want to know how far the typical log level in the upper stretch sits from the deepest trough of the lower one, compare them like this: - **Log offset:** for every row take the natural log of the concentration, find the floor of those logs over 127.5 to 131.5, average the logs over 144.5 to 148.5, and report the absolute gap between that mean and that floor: 1.0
